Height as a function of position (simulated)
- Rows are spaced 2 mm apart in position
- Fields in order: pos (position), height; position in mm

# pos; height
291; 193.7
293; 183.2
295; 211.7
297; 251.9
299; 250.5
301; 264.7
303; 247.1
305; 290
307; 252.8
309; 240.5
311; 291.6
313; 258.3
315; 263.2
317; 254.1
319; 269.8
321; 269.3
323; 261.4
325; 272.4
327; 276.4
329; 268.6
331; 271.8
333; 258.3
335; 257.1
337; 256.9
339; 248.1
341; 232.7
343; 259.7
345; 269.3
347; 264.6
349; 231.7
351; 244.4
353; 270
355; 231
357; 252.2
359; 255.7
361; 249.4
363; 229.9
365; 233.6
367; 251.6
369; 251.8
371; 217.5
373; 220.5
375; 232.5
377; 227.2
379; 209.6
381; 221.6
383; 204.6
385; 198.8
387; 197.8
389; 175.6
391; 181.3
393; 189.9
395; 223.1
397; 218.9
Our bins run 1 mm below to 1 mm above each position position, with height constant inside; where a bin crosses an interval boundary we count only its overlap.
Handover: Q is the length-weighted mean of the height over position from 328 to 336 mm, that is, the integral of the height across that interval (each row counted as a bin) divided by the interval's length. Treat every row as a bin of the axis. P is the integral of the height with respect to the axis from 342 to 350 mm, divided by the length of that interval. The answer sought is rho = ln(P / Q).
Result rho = -0.03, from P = 256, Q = 264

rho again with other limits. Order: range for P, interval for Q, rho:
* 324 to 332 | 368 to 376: 0.17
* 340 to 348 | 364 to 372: 0.07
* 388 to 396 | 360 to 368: -0.23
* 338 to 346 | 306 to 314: -0.03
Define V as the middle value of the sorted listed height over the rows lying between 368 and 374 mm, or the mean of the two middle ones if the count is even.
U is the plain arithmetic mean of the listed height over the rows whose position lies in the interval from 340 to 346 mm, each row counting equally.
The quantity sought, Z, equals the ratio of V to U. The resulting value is 0.87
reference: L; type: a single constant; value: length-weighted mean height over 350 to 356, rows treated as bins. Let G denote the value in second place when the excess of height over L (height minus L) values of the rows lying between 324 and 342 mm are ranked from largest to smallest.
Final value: 24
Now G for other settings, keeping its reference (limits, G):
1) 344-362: 21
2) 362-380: 3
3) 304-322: 42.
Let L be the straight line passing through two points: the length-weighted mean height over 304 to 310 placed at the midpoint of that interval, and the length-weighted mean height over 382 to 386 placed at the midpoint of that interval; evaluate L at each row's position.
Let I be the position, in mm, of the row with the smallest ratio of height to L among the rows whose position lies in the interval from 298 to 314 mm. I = 309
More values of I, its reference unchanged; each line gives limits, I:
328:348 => 341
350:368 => 355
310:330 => 317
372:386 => 385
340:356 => 341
